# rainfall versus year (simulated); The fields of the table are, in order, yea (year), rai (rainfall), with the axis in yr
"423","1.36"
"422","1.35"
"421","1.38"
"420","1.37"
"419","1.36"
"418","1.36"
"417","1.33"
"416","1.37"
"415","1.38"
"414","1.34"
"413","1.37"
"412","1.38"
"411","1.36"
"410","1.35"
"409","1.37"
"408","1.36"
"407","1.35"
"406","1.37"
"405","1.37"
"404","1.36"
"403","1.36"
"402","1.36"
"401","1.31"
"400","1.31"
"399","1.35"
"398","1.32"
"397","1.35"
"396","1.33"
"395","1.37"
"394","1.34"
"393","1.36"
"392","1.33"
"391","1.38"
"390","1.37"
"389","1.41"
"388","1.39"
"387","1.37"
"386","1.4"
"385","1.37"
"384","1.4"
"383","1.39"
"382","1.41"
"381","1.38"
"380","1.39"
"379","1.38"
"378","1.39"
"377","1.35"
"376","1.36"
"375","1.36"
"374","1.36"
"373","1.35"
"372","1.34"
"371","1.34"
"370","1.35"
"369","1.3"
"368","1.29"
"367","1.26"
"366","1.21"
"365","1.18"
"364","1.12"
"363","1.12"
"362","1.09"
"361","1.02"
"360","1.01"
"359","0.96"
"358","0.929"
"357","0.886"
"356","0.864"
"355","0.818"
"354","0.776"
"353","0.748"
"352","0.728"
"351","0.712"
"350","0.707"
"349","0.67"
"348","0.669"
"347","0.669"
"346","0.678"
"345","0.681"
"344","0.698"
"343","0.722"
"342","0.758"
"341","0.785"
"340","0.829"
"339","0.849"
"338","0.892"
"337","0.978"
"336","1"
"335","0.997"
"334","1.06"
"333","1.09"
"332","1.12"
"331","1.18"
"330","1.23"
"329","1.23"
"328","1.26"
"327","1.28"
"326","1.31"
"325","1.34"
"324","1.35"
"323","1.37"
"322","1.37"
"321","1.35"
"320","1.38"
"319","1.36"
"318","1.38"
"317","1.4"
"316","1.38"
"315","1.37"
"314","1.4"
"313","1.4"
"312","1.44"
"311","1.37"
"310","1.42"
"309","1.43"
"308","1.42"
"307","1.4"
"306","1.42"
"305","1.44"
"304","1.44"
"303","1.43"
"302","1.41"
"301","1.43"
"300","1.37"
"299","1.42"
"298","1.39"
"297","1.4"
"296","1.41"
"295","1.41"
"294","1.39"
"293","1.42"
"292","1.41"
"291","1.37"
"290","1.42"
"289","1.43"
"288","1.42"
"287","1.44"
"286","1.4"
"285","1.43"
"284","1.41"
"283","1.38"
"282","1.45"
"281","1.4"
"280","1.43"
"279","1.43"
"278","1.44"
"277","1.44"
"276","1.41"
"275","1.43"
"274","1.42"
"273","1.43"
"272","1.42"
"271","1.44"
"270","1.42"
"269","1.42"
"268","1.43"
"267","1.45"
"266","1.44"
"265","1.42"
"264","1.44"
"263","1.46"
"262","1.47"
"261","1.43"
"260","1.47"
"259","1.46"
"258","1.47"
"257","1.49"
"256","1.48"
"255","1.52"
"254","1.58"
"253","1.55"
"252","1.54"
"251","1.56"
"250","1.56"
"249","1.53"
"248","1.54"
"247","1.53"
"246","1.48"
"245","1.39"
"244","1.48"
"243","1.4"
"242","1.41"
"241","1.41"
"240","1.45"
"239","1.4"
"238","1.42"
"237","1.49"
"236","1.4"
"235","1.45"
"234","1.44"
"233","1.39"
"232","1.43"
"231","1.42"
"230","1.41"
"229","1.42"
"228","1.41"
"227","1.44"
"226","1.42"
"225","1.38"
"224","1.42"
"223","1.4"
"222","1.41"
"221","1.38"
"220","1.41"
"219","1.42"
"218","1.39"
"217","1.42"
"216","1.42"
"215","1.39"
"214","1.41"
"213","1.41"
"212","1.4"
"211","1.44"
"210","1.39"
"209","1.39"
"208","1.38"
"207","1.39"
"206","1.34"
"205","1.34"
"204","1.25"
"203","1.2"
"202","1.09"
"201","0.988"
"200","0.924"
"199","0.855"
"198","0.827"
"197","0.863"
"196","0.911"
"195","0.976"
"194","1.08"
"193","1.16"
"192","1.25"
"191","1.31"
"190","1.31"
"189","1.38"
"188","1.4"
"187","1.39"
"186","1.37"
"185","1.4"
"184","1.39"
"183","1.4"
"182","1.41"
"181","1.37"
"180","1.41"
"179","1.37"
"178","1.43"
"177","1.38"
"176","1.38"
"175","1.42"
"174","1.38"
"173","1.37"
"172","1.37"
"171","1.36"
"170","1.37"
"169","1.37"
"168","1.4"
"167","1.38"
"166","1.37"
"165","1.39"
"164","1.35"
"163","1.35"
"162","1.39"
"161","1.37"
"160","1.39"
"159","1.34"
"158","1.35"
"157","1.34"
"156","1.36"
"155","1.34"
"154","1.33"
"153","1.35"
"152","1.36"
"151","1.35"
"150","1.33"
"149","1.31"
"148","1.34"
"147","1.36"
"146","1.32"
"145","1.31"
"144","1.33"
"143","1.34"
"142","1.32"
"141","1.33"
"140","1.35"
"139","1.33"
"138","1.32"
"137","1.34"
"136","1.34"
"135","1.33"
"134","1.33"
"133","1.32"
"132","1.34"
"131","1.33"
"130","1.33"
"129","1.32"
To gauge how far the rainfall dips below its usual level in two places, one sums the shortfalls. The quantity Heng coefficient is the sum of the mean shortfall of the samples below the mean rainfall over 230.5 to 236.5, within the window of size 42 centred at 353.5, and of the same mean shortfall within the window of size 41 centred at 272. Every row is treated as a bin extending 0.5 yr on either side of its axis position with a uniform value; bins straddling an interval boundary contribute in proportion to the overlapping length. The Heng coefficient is 0.44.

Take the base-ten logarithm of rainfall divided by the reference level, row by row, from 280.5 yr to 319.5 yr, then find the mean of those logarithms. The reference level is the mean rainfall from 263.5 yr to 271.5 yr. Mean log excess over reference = -0.008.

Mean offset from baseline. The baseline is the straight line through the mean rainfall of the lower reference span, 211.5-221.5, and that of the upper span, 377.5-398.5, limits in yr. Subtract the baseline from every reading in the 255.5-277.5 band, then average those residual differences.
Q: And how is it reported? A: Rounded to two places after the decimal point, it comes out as 0.05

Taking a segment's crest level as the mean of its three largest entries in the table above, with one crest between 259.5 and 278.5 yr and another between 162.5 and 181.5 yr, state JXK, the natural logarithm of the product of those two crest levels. 0.73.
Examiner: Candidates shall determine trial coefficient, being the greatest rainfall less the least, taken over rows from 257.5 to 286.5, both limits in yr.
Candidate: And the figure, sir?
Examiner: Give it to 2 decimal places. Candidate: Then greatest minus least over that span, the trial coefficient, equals 0.09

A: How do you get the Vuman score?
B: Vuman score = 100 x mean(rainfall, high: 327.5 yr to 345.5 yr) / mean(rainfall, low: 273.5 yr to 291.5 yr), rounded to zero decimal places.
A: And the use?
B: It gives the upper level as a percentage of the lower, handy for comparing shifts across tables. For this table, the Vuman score 68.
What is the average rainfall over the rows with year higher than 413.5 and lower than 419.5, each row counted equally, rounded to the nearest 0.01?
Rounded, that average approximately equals 1.36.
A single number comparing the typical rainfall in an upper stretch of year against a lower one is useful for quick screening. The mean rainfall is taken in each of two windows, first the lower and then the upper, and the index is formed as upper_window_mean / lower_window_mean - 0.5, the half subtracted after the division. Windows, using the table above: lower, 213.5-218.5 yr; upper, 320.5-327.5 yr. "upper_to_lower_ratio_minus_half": 0.45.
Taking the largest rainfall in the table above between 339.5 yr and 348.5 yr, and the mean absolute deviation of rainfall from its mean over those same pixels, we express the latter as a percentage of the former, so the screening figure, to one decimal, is 5.6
